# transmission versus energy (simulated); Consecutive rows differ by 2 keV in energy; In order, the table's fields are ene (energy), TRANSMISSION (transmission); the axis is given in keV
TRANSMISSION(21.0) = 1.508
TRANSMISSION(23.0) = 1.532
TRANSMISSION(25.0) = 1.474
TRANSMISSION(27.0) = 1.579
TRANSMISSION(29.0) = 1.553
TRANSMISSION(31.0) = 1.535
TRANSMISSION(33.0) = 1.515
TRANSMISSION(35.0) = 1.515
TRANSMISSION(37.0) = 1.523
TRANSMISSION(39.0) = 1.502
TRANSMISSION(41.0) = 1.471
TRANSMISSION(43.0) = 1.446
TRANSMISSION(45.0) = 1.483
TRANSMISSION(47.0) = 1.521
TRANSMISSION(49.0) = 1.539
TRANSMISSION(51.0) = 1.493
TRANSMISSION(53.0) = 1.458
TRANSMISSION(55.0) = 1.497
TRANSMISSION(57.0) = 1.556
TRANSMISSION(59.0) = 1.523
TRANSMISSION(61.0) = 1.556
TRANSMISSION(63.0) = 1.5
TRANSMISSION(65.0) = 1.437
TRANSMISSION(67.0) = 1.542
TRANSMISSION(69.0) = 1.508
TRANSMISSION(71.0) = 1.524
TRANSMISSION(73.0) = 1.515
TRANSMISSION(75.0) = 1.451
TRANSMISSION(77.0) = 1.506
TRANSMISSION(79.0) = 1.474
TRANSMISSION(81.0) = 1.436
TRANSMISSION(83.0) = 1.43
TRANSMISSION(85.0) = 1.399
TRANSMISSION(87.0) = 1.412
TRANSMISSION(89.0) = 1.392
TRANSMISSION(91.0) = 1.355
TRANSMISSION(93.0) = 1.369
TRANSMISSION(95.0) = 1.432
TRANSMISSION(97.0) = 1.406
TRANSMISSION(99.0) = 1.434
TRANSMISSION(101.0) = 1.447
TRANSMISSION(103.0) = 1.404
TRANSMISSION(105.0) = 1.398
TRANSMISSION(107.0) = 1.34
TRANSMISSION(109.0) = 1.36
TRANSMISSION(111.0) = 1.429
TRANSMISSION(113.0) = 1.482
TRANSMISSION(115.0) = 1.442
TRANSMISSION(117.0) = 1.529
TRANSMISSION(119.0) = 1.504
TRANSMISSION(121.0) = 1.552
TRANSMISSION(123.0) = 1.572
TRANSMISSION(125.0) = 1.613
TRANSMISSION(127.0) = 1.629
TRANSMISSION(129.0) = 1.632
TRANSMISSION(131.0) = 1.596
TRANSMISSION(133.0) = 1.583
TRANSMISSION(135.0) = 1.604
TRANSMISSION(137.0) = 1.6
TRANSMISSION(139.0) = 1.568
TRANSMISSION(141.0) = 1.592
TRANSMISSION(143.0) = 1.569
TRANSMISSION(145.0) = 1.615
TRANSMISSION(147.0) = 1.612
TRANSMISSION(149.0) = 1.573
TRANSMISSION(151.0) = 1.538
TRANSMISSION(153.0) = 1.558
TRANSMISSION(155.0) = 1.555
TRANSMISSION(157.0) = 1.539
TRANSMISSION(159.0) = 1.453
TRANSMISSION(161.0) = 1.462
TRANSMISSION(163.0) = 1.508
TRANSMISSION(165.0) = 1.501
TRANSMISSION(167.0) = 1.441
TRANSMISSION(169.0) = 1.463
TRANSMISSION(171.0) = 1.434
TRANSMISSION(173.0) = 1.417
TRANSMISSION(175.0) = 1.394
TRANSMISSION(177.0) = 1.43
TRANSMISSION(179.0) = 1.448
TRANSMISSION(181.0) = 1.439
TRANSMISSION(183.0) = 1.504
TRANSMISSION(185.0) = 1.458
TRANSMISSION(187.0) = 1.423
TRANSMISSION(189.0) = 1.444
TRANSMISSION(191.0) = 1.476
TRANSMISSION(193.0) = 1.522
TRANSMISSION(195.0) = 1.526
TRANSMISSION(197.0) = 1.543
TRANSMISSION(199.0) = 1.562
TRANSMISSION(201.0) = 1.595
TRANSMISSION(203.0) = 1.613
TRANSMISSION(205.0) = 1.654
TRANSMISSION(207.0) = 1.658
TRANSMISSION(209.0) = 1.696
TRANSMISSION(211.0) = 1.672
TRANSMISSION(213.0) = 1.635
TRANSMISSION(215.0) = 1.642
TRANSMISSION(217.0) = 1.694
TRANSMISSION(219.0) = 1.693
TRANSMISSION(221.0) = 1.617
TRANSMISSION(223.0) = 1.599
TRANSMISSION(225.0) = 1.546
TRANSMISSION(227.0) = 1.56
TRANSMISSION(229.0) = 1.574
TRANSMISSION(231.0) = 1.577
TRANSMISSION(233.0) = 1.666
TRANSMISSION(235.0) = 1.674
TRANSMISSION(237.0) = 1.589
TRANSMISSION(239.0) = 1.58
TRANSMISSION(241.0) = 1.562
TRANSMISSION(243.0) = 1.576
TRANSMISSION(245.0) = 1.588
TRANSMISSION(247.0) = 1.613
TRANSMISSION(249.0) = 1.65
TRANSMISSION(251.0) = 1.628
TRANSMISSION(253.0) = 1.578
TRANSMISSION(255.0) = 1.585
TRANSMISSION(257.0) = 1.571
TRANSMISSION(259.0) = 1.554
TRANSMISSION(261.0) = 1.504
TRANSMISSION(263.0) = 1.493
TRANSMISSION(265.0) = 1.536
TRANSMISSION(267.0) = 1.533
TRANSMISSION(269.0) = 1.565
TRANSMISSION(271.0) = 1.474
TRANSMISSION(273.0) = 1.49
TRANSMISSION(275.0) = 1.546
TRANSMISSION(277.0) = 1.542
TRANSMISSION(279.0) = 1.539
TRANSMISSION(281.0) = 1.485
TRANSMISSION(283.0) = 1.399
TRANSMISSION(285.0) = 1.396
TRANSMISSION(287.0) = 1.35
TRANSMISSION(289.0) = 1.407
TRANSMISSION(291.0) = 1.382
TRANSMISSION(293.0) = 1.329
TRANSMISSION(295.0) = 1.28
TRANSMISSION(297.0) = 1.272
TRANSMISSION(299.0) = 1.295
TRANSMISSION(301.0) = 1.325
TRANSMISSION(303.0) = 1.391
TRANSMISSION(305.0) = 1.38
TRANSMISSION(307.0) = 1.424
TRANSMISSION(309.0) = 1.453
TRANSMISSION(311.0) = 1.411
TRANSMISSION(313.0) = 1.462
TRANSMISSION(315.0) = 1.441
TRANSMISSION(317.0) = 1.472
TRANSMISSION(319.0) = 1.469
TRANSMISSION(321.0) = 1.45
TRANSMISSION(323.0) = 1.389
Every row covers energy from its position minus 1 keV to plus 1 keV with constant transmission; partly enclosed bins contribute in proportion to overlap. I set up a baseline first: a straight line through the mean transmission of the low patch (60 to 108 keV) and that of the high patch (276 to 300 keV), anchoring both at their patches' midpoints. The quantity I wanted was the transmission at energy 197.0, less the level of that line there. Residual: 0.13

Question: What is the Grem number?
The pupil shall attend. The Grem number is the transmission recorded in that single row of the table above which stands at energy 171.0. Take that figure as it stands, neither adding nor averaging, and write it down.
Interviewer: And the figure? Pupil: 1.434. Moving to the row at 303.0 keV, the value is 1.391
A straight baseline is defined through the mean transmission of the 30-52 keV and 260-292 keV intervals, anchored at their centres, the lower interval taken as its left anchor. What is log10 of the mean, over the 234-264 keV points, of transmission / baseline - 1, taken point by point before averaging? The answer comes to -1.2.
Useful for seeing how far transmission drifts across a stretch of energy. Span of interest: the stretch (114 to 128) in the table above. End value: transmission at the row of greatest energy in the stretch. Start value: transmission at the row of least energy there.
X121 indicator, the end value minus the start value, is 0.19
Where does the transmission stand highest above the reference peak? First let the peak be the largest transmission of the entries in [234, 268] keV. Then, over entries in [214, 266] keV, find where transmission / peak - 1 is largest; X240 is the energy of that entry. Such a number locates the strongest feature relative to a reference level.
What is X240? 217.0 keV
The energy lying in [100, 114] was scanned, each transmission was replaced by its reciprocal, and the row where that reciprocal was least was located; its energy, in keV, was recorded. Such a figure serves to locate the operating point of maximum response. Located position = 113.0 keV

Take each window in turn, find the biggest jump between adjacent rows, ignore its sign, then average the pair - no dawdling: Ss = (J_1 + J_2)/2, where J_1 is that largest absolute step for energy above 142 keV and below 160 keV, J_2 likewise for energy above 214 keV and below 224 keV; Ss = 0.081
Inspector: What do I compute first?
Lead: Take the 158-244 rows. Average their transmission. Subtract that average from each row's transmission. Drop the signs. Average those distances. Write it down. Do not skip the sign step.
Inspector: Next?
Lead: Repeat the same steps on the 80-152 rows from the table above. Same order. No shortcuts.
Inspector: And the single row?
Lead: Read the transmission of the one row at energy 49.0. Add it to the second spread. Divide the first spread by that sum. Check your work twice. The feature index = 0.047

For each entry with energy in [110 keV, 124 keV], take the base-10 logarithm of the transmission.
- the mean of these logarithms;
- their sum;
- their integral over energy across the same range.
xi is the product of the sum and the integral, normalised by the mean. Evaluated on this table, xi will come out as 17.3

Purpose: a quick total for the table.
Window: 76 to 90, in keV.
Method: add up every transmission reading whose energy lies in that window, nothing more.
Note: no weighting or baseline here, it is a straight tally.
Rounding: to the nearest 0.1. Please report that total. 10.0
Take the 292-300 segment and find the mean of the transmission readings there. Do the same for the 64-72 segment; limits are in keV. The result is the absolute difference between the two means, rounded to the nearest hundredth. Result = 0.21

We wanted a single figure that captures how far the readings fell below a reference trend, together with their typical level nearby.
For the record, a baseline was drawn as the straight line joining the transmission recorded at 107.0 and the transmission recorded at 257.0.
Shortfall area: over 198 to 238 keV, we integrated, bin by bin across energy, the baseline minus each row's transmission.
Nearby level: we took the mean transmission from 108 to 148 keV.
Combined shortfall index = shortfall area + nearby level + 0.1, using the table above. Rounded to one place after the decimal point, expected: -2.9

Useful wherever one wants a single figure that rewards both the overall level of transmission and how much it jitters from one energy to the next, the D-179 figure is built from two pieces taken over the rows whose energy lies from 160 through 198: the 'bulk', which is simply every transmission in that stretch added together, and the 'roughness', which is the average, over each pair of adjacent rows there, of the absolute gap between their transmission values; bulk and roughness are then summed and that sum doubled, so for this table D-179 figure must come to 56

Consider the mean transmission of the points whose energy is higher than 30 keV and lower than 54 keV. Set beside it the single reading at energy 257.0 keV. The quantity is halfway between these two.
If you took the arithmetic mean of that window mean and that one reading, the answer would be 1.54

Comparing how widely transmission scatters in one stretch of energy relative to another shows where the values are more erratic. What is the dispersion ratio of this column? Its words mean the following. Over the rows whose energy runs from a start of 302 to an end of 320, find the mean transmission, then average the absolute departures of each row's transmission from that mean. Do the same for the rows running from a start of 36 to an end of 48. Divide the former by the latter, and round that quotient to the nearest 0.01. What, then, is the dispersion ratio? 1.18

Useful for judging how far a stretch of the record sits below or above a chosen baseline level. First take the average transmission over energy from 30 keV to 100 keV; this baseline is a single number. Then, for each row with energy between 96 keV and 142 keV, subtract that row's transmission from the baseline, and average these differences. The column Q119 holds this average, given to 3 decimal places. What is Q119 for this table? -0.034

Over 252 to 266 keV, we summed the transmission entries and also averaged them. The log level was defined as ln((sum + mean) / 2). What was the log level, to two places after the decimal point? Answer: 1.82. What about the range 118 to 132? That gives 1.85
